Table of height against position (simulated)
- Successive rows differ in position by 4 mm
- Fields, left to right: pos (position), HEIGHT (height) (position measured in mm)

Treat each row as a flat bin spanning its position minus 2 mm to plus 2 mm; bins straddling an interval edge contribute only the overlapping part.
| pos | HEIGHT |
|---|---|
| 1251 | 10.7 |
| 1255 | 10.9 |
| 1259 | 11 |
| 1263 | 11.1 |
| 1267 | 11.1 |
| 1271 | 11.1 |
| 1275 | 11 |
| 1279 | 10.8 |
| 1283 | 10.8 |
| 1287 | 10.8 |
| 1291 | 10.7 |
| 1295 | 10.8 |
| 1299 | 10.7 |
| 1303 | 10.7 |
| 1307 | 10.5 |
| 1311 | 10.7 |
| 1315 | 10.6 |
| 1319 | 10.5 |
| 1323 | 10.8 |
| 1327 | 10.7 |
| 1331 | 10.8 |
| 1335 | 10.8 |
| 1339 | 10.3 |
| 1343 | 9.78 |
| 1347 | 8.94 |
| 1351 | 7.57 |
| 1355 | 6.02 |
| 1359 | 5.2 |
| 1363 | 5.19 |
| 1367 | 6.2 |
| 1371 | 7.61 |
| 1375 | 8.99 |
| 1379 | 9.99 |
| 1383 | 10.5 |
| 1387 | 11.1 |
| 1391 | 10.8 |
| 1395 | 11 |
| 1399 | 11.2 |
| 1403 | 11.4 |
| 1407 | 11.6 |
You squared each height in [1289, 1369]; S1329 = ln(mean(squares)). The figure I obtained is 4.52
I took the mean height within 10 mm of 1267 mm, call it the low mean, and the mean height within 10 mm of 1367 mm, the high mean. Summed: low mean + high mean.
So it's 17.7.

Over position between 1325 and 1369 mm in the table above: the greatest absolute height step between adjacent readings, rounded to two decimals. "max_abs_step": 1.55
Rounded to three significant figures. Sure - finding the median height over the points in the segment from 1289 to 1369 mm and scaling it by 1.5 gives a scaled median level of 15.8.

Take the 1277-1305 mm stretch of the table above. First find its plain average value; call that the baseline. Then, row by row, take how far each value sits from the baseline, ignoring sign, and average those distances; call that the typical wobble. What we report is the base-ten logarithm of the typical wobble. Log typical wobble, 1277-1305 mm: -1.3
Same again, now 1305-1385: 0.2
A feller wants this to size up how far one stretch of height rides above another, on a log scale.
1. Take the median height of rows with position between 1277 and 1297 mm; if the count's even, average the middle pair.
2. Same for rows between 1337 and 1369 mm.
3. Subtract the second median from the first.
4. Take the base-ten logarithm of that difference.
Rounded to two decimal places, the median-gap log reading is 0.59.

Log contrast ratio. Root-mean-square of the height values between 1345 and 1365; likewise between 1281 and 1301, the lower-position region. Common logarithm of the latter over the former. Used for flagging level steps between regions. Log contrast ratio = 0.20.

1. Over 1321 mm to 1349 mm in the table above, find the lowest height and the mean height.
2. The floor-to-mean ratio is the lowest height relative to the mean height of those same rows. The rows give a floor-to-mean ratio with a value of 0.87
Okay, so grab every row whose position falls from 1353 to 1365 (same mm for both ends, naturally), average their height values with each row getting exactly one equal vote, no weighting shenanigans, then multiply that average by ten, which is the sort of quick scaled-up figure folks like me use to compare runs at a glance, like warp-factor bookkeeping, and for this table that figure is 55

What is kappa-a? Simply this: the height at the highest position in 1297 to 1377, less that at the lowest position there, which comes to -1.7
